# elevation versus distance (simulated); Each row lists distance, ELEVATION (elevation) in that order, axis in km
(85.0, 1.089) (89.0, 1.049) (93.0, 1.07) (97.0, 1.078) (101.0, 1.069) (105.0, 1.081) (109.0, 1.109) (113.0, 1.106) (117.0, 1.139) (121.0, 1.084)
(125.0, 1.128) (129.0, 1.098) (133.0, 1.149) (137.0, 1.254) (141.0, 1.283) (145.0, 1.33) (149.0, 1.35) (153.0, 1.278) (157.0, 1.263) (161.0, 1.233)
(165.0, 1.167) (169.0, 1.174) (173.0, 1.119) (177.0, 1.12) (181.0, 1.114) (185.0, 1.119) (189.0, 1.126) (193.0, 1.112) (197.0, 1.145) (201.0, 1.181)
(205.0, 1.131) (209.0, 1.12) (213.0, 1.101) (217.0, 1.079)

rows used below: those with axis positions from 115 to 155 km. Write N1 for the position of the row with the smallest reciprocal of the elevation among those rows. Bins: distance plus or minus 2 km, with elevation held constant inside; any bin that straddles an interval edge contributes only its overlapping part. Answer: 149.0 km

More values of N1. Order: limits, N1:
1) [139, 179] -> 149.0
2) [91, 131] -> 117.0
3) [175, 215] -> 201.0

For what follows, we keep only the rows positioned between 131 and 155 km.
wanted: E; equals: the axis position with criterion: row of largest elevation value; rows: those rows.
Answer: 149.0 km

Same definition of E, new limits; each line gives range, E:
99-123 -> 117.0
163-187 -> 169.0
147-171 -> 149.0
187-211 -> 201.0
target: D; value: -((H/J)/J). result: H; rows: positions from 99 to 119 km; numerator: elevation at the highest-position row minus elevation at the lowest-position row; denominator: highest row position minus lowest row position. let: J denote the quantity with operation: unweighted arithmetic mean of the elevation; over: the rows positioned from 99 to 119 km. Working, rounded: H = 0.0044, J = 1.10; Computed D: -0.004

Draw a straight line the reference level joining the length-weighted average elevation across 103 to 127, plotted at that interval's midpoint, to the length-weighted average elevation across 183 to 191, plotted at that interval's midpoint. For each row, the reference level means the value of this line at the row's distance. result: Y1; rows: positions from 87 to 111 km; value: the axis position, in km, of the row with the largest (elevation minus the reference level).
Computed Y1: 109.0 km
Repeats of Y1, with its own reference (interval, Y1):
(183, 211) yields 201.0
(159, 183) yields 161.0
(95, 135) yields 133.0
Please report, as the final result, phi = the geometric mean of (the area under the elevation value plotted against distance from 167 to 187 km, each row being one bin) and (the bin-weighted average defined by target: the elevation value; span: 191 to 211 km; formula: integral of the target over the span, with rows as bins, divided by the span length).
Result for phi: 5.07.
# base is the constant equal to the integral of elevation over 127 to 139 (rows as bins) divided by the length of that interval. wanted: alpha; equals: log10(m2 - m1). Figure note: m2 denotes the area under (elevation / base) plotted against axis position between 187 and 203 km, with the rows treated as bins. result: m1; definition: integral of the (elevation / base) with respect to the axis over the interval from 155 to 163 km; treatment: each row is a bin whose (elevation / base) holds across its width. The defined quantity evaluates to 0.9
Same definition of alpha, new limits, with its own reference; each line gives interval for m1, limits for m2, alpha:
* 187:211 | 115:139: -0.9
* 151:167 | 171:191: 0.4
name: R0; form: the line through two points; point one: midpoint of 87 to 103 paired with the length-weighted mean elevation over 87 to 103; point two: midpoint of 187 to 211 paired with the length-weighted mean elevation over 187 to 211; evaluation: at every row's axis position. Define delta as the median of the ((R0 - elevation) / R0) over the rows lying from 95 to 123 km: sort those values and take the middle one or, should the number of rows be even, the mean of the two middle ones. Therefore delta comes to -0.01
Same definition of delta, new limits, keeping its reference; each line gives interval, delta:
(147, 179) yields -0.08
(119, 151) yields -0.10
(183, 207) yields 0.00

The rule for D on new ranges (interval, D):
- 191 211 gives 0.000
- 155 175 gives 0.006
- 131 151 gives -0.008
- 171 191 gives 0.000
